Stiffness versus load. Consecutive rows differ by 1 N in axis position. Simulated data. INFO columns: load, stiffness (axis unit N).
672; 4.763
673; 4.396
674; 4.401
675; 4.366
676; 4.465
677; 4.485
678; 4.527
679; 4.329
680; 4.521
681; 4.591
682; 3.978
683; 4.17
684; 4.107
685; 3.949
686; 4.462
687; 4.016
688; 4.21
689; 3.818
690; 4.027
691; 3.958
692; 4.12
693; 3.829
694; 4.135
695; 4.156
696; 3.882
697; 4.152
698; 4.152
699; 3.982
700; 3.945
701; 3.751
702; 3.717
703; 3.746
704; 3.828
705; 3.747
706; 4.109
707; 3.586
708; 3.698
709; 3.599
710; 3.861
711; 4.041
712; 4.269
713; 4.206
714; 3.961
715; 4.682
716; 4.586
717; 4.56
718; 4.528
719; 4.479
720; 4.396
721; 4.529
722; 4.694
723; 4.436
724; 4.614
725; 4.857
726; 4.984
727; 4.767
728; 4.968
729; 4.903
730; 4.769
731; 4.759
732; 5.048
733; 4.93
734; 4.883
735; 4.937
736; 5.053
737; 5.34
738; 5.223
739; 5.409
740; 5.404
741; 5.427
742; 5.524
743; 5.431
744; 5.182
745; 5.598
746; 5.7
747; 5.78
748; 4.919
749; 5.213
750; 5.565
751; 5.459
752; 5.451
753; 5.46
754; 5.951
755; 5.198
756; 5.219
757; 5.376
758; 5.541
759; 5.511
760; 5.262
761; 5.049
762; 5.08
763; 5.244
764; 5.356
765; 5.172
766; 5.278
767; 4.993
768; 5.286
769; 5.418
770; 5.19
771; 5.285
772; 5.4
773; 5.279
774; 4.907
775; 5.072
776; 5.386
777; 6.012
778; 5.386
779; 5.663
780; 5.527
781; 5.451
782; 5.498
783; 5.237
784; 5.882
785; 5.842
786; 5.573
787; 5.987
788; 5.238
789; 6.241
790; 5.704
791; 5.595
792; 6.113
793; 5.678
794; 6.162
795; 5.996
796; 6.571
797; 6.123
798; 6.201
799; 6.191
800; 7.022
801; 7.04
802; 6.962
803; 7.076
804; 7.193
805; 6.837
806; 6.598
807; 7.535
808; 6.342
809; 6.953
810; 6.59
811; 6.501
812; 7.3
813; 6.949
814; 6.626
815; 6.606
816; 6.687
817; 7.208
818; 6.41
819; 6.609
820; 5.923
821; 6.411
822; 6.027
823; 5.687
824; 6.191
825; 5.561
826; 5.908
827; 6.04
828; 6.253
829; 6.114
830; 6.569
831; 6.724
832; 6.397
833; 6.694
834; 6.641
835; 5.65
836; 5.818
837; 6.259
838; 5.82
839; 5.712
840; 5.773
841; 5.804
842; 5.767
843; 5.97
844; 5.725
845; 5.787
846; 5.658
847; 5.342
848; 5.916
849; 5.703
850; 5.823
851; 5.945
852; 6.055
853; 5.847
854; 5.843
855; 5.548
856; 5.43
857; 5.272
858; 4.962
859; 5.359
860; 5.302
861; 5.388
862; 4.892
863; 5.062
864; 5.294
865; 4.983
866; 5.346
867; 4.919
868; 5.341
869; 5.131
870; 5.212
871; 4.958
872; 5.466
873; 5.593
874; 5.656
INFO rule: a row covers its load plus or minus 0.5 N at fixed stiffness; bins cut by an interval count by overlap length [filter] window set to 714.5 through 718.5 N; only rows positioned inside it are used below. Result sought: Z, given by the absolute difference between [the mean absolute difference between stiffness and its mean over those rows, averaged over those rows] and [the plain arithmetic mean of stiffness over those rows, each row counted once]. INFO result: 4.54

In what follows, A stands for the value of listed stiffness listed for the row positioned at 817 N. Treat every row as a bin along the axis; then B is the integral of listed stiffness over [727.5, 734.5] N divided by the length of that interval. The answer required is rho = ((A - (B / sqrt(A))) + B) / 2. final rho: 5.1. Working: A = 7.208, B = 4.9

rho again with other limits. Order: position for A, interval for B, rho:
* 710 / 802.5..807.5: 3.7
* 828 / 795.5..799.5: 5.0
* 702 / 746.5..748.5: 3.1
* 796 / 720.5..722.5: 4.7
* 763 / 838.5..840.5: 4.2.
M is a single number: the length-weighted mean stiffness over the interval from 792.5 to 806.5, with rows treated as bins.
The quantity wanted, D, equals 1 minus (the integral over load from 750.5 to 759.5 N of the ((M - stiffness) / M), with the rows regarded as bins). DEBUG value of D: 0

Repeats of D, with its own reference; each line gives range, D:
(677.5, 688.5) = -3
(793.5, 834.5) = 1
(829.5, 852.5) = -1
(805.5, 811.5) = 1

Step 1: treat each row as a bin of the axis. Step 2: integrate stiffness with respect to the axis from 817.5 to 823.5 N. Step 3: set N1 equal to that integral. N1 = 37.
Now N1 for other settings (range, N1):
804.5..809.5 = 34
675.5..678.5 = 13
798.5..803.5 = 34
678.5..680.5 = 9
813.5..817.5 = 27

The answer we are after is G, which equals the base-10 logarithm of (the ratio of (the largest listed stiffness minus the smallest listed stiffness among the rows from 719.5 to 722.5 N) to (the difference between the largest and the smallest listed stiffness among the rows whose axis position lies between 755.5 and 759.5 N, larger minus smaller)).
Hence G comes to -0.03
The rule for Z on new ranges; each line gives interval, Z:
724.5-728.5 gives 4.81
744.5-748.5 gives 5.21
